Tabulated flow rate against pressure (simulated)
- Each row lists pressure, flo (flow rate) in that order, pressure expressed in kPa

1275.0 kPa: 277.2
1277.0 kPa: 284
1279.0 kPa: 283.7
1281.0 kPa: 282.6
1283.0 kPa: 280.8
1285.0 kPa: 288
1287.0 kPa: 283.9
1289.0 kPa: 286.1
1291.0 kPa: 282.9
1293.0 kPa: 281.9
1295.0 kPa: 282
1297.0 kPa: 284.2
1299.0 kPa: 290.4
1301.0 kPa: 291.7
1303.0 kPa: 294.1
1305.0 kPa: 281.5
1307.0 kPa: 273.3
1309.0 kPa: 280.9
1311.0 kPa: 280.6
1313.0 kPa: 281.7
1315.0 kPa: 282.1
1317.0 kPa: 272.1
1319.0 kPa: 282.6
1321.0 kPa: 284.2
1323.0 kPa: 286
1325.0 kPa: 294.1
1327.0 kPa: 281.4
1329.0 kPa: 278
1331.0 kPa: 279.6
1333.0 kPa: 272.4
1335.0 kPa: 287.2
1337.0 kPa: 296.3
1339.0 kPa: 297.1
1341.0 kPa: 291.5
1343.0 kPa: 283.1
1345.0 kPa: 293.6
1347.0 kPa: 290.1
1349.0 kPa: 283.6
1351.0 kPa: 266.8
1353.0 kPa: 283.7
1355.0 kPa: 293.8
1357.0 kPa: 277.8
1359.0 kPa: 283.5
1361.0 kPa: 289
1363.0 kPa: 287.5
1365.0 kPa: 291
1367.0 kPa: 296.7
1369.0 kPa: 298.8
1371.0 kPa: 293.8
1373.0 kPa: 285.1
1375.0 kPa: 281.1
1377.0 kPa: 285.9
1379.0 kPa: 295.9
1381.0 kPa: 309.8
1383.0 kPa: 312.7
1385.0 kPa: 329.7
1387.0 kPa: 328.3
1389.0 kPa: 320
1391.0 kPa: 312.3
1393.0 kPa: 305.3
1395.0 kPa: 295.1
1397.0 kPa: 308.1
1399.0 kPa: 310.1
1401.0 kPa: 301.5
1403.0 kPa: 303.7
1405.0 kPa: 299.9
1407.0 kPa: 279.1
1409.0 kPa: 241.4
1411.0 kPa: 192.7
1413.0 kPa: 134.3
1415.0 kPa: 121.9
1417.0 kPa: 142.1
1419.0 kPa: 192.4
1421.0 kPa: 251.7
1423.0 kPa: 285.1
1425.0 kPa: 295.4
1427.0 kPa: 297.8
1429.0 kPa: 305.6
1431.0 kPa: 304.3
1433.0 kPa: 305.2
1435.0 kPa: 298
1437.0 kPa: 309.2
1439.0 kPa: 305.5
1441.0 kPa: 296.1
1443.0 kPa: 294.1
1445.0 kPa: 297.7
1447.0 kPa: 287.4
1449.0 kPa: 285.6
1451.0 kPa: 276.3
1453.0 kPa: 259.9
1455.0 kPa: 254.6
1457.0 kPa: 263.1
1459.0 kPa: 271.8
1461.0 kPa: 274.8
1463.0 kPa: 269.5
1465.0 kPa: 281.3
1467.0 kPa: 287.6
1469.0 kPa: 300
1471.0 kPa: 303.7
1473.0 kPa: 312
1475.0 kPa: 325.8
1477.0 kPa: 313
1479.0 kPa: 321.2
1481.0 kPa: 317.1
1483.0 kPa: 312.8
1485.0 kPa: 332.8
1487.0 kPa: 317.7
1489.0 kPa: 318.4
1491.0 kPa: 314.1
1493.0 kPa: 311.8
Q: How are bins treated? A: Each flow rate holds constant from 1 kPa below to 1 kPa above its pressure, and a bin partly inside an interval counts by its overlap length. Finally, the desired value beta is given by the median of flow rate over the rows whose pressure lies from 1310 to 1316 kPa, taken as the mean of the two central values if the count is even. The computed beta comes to 282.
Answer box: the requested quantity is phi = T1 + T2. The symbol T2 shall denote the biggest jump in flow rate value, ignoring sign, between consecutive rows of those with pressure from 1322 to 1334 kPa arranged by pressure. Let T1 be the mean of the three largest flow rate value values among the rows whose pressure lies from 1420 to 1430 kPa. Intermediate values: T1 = 300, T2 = 12.7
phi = 312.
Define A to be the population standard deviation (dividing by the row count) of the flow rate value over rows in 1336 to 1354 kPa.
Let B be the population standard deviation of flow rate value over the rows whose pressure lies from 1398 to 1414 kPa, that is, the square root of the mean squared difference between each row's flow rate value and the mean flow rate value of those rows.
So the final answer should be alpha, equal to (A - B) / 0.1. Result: -511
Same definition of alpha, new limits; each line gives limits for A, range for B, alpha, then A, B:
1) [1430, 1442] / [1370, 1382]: -49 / 4.5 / 9.5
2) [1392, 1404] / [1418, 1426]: -353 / 4.9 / 40.2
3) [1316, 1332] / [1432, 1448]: -7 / 6.0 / 6.7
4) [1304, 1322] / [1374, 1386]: -127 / 4.0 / 16.7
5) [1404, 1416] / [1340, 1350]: 636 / 67.8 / 4.3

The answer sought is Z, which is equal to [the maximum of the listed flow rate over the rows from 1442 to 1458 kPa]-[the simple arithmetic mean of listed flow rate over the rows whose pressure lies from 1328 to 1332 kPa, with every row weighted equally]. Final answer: 19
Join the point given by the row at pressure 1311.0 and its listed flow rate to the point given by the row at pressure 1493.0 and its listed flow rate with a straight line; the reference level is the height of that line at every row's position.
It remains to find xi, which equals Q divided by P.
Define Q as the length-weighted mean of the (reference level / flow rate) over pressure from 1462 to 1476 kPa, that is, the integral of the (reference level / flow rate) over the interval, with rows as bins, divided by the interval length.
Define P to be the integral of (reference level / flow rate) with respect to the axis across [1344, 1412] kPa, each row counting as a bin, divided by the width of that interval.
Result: 1.03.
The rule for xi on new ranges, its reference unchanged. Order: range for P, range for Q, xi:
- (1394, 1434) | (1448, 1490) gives 0.83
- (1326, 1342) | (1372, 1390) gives 0.96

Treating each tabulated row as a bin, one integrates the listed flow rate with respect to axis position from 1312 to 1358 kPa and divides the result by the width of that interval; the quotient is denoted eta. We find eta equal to 284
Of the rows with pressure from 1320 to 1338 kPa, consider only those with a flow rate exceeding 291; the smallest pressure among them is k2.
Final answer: 1325.0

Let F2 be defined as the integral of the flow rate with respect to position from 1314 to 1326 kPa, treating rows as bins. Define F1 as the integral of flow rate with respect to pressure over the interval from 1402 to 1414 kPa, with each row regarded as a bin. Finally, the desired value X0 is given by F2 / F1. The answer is 1.17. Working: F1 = 2902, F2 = 3402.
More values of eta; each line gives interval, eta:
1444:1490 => 295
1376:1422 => 268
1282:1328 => 284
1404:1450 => 262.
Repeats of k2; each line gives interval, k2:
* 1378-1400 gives 1379.0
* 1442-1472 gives 1443.0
